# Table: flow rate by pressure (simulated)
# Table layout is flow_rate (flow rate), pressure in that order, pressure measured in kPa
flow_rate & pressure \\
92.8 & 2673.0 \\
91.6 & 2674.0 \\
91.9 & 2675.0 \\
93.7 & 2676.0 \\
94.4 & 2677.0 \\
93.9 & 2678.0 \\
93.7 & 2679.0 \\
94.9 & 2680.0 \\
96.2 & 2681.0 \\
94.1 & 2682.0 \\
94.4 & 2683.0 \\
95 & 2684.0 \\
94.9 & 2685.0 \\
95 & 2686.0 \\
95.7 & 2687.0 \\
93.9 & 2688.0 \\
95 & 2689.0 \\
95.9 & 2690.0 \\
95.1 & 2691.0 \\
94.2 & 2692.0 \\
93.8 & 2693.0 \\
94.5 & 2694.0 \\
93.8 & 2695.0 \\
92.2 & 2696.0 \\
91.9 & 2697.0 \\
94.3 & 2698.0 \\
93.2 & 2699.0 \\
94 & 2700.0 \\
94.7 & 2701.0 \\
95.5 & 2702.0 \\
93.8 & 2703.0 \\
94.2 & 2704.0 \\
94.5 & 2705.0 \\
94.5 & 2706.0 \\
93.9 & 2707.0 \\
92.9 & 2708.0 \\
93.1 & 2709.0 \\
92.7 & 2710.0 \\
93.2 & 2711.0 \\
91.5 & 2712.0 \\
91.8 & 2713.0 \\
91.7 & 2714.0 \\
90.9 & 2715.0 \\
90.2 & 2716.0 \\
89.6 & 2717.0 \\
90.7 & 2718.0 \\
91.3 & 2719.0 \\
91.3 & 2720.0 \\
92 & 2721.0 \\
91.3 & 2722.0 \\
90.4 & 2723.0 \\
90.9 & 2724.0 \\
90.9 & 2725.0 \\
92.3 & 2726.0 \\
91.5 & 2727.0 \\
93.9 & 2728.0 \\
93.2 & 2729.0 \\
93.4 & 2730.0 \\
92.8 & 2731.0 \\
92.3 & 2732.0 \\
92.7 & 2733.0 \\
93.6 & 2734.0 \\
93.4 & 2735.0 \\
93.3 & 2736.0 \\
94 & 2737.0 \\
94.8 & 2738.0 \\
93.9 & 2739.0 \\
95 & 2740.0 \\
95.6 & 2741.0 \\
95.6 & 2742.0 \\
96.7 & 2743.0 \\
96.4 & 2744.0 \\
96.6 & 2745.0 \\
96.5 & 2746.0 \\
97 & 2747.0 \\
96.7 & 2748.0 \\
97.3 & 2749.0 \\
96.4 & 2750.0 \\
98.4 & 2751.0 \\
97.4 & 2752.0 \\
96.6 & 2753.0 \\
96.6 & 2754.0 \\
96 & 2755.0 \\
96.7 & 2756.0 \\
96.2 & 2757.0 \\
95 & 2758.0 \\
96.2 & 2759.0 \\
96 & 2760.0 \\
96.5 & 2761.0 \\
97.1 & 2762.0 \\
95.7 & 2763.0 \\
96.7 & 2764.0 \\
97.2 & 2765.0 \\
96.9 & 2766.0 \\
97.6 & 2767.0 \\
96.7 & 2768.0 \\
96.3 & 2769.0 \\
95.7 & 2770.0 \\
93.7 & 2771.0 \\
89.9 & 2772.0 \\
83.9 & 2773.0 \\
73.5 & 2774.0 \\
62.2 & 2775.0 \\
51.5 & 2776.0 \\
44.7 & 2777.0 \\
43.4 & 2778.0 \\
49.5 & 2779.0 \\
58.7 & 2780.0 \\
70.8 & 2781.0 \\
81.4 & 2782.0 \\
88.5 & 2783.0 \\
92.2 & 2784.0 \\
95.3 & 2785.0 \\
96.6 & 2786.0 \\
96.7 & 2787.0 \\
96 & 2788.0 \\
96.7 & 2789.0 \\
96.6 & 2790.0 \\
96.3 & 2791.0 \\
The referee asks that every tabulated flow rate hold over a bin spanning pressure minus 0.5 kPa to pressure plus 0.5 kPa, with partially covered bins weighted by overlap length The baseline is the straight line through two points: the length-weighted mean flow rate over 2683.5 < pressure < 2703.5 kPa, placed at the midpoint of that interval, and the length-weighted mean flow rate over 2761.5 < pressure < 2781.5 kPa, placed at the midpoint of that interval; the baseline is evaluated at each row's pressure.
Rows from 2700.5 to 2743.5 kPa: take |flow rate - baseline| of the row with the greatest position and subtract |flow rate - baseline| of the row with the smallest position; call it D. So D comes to 10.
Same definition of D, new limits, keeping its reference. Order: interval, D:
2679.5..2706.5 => 1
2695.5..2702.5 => 1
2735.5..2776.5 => 20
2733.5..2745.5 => 5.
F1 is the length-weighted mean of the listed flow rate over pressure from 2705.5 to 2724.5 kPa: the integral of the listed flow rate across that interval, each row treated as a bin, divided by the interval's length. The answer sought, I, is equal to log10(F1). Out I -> 1.96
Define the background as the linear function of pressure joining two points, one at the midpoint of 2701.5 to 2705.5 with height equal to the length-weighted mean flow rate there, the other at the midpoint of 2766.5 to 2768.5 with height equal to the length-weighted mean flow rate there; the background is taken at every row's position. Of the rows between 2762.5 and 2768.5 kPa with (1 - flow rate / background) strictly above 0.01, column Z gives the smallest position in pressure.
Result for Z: 2763.0 kPa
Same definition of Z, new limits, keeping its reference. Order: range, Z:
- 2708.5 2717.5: 2709.0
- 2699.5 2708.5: 2708.0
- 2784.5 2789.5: 2785.0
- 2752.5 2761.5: 2758.0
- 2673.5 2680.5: 2674.0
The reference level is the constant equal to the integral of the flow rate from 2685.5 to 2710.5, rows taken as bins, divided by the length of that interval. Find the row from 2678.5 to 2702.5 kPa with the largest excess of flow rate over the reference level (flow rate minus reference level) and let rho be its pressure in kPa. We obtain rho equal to 2681.0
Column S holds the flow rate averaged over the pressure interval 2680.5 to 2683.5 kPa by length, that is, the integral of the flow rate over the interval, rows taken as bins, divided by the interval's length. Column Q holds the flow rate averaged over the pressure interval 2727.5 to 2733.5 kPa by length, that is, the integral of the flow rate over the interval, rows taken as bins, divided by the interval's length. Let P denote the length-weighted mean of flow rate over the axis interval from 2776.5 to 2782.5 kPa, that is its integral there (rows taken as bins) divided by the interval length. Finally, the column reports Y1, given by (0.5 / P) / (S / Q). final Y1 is 0.0084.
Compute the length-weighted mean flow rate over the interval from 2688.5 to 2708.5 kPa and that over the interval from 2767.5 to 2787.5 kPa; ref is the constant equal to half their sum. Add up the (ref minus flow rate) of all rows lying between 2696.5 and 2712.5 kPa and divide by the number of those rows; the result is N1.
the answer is -7.5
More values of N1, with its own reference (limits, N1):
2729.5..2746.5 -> -8.4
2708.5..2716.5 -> -5.8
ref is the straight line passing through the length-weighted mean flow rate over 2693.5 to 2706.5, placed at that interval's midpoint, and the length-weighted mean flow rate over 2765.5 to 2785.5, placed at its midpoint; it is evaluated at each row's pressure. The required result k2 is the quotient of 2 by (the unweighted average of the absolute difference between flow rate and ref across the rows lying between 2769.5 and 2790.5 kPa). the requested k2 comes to 0.1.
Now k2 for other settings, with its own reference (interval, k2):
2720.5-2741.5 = 0.4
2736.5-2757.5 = 0.2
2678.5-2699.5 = 1.1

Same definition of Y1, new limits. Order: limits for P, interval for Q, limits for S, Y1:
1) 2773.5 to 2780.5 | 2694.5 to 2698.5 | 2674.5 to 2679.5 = 0.0091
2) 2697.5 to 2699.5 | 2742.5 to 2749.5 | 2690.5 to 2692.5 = 0.0055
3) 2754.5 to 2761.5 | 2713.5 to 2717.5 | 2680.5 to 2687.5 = 0.0050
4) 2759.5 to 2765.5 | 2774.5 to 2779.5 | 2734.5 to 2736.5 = 0.0028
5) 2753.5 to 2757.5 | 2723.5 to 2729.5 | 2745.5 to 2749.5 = 0.0049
